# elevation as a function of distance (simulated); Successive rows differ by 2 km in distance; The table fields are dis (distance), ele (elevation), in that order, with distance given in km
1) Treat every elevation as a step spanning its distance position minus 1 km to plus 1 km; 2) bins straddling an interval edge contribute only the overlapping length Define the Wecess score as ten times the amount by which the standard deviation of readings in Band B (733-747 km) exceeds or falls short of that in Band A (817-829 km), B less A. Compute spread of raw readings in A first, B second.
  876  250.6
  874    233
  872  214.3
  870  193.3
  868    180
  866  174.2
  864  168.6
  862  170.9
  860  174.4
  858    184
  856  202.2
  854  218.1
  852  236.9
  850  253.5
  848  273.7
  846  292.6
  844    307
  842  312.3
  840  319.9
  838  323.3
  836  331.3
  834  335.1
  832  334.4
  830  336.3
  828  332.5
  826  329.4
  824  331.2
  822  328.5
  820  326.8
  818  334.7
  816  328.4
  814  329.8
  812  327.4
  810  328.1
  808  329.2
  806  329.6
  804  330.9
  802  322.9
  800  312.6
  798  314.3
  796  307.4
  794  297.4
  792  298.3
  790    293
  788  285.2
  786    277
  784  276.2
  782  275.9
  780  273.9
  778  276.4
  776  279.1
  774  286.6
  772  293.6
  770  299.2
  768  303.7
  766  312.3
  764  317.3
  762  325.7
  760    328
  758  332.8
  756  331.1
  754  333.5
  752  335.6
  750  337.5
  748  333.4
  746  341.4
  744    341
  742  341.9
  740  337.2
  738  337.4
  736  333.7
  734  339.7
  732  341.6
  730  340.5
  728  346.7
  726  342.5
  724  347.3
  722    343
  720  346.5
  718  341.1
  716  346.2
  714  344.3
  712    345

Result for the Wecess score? 1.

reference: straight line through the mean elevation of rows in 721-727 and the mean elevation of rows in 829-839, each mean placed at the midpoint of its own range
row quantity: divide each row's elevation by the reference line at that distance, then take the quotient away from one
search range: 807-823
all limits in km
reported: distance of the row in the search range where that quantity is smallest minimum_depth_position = 818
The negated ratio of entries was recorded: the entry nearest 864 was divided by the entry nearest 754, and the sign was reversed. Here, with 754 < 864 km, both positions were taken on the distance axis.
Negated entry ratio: -0.51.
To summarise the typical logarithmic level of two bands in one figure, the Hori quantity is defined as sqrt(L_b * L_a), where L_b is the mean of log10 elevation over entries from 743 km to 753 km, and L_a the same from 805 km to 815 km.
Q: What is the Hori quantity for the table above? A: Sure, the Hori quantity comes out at 2.52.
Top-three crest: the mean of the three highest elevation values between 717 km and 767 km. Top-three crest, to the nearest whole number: 347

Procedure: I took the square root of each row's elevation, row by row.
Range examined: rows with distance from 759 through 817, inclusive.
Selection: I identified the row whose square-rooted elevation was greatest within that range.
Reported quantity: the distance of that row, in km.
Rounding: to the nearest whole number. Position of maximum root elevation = 804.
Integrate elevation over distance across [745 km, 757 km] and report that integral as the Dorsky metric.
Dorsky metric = 4025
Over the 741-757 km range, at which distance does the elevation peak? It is 742 km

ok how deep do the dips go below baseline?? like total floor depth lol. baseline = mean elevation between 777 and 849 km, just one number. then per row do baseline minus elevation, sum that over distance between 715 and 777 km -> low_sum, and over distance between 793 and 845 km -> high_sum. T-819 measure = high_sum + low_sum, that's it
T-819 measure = -825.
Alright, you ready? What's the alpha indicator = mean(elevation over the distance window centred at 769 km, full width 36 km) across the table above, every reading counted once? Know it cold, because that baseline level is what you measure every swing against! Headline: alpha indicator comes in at 303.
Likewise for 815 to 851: 318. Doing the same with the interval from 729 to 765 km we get 335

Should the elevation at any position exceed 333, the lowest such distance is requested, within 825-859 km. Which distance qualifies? 830 km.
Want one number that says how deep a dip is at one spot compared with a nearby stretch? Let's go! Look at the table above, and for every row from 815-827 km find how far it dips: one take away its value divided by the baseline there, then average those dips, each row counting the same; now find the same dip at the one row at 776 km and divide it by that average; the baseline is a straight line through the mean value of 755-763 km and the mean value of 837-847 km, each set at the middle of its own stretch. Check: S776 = -3.2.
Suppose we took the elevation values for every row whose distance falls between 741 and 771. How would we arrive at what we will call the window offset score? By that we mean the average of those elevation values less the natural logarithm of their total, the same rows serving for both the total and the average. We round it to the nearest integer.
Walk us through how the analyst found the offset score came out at 319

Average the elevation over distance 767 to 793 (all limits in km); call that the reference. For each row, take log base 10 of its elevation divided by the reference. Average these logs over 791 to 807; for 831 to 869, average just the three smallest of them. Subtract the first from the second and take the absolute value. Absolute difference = 0.26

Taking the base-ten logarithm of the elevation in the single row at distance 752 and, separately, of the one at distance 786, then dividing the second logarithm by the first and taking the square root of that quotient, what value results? 0.983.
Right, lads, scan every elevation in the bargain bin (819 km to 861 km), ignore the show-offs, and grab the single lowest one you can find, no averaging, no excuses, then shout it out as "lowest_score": 174.4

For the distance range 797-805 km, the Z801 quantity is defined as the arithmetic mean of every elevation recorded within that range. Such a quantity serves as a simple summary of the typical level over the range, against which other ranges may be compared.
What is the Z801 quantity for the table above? 320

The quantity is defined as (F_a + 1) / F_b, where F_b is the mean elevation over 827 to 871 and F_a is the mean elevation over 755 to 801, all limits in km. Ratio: 1.17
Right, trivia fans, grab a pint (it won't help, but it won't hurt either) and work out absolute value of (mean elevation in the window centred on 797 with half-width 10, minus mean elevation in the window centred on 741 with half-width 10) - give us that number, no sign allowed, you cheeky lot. 29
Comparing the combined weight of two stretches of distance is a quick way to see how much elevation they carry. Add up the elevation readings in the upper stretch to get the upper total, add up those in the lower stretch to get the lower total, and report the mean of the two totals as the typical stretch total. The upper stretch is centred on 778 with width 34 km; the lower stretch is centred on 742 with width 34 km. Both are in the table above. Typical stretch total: 5359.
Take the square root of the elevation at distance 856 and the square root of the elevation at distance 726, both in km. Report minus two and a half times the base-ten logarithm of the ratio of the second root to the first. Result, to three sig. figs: -0.286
